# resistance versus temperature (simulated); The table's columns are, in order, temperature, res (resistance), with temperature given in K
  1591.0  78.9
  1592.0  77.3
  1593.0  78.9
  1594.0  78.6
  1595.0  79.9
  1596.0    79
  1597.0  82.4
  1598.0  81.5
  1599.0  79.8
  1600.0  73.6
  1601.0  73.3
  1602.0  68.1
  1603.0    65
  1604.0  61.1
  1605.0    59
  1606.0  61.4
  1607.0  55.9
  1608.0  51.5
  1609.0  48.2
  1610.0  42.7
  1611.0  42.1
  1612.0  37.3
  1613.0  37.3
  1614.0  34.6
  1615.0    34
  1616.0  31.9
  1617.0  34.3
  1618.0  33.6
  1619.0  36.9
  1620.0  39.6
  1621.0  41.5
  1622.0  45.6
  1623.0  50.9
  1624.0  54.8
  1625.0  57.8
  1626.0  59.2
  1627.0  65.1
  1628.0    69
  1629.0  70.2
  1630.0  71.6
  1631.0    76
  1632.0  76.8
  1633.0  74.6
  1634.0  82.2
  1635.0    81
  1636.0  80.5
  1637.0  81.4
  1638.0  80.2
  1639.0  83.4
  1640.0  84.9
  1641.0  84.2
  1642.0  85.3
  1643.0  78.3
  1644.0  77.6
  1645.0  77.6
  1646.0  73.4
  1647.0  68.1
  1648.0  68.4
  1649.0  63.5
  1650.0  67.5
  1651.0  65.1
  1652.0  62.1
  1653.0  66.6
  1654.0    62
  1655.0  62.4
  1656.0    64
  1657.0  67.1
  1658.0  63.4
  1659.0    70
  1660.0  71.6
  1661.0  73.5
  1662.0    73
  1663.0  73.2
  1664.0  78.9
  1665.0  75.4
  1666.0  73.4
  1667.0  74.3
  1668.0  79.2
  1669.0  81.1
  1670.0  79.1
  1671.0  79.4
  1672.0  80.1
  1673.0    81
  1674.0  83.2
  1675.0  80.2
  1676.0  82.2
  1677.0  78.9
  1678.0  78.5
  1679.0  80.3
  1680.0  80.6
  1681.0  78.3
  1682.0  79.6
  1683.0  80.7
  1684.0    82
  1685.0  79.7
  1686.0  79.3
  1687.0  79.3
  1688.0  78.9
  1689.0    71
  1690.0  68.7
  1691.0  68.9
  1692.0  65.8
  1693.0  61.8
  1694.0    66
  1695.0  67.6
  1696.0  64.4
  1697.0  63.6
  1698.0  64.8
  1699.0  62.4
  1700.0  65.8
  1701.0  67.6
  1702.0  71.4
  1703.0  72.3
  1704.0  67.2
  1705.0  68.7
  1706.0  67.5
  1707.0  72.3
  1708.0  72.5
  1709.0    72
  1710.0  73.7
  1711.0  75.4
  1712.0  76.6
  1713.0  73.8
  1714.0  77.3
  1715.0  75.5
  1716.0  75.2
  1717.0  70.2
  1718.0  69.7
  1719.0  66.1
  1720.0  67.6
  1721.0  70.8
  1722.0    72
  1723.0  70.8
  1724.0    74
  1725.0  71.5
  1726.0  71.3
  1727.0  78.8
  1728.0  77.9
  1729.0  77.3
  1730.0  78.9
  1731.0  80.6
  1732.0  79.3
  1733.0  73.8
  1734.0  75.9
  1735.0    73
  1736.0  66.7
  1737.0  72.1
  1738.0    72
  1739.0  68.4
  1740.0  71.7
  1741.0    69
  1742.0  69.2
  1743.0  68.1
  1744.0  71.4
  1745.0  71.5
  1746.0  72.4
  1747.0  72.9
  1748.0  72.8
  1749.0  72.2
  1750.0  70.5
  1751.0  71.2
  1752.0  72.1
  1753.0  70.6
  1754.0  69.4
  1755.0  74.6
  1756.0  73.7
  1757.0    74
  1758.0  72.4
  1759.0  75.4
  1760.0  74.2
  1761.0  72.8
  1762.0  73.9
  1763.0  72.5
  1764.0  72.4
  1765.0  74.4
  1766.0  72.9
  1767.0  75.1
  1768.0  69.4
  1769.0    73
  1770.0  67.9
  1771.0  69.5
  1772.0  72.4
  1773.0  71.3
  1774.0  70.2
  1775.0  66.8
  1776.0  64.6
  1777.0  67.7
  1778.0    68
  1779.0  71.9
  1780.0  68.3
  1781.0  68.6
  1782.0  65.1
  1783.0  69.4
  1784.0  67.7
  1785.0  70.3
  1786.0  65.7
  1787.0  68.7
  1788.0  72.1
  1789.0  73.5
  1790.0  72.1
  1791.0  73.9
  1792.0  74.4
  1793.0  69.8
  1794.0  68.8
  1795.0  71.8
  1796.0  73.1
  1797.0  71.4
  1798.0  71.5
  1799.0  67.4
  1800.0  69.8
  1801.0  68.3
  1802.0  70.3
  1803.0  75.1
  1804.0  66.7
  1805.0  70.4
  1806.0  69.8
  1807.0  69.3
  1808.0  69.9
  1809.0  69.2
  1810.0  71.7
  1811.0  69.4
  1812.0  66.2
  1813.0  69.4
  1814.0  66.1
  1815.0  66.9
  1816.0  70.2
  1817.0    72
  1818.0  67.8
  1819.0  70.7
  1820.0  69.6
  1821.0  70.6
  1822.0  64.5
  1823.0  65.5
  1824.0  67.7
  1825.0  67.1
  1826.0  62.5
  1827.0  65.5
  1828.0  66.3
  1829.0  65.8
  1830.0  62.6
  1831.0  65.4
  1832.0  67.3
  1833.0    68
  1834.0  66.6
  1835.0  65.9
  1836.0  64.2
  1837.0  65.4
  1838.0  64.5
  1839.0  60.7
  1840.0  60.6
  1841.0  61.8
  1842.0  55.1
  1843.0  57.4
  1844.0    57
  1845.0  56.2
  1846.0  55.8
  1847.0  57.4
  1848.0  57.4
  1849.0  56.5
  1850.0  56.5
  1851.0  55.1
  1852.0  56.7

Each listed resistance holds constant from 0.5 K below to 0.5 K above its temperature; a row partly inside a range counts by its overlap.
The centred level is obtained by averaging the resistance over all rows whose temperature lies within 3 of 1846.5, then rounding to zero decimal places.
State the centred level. 57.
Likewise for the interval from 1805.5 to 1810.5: 70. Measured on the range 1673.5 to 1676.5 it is 82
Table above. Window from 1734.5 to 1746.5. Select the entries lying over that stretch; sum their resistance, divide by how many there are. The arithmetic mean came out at 70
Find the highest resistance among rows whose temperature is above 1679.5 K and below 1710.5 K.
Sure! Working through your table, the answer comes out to 82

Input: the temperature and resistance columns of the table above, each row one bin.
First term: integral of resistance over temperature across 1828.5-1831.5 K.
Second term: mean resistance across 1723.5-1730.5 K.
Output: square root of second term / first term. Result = 0.62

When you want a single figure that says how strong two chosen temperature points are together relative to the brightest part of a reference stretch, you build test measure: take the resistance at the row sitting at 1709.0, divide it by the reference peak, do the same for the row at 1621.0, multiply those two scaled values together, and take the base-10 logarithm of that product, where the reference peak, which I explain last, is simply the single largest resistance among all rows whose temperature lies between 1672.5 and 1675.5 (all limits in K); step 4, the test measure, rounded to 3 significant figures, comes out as -0.365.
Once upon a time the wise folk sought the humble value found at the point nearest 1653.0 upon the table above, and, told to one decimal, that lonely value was 66.6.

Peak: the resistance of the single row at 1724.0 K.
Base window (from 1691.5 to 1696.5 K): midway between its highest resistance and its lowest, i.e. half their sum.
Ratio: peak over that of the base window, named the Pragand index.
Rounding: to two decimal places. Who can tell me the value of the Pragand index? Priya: 1.14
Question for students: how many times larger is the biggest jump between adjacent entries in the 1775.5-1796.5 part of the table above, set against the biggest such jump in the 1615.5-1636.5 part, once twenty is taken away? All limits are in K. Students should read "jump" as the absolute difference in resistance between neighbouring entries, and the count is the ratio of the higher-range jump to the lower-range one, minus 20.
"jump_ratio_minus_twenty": -19.4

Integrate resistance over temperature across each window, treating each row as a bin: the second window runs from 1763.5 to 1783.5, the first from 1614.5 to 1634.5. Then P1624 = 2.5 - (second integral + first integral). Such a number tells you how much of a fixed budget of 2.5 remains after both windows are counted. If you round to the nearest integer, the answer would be -2502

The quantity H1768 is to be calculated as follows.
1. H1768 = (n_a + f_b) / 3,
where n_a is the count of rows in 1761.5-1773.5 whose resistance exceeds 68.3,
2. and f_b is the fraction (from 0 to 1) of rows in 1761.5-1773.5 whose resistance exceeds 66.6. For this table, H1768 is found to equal 4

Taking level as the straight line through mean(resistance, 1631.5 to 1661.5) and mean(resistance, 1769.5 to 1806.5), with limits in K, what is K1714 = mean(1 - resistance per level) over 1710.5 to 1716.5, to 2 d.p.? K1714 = -0.06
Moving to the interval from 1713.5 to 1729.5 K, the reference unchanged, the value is -0.02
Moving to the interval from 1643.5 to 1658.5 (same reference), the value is 0.08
